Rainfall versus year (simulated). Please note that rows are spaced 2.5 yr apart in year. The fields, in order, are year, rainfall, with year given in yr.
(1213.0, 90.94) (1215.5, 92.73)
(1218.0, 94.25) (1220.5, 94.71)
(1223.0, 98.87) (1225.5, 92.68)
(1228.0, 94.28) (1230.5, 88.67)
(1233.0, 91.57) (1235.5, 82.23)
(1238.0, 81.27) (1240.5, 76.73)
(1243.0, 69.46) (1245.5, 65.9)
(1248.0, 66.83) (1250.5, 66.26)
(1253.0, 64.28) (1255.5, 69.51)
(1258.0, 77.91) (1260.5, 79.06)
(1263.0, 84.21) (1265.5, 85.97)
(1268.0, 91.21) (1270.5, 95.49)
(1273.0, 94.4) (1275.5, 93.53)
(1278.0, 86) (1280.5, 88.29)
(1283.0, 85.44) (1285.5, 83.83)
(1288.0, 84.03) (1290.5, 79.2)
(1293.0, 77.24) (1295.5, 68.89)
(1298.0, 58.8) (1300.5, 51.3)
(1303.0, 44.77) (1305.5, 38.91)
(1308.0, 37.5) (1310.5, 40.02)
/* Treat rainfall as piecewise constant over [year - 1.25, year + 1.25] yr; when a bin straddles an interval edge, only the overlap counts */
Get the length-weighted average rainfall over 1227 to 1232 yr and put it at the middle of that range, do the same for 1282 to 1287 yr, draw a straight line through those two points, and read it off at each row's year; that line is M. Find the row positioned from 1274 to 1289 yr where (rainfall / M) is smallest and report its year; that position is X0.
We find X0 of 1285.5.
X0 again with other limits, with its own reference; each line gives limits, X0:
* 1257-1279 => 1258.0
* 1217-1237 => 1235.5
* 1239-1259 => 1253.0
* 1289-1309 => 1308.0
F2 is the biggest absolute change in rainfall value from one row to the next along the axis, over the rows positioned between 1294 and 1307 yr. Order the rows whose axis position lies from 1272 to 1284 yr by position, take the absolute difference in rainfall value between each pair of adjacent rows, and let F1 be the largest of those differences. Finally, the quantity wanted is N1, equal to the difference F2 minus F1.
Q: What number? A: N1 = 3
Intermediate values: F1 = 7.5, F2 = 10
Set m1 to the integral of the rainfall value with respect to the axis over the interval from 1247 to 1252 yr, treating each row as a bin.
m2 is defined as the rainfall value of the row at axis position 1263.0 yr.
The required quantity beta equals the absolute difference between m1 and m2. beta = 248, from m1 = 332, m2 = 84.21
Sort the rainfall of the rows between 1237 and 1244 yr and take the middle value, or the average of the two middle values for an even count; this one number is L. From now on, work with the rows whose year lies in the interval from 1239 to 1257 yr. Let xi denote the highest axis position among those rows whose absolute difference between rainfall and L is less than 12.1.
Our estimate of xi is 1255.5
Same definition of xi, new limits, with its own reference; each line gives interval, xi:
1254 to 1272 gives 1265.5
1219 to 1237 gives 1235.5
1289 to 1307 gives 1295.5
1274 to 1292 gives 1290.5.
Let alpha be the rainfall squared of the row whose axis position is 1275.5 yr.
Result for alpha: 8748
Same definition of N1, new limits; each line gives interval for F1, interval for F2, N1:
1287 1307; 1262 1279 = -3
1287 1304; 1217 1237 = -1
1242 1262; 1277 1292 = -4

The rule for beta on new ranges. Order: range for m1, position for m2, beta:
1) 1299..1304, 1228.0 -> 149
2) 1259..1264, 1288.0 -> 323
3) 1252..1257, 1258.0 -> 260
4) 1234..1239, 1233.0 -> 320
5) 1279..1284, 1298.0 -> 376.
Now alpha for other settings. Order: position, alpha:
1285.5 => 7027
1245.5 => 4343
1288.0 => 7061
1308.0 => 1406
